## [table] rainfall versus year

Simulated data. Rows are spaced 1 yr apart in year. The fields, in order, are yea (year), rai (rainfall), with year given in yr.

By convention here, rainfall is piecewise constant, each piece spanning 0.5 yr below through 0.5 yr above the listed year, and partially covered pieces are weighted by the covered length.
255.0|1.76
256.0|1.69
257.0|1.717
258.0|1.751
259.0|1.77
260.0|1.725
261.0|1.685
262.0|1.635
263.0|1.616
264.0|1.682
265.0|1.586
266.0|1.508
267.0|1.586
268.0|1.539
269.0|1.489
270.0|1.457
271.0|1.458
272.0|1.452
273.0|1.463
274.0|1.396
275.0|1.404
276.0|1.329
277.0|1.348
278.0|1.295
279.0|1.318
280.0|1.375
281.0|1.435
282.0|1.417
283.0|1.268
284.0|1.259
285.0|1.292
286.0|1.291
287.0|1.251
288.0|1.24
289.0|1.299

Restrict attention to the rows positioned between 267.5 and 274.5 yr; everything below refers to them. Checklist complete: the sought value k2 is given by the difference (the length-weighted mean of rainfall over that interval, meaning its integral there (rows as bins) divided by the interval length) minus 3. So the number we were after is -1.54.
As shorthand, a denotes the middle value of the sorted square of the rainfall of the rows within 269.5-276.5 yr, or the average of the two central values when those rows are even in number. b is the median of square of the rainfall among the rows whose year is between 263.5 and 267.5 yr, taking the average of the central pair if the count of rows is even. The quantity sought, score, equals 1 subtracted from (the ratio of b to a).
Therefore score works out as 0.2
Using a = 2.1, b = 2.52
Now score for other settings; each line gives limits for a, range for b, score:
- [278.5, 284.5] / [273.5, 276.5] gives 0.1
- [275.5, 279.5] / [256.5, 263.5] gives 0.7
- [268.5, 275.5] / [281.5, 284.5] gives -0.2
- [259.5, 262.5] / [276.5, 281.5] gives -0.4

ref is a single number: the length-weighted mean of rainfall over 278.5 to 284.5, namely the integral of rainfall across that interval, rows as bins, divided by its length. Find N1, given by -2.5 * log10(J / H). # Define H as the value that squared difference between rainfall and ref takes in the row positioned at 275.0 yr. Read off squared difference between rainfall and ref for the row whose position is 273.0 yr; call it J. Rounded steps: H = 0.003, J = 0.014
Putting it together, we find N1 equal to -1.5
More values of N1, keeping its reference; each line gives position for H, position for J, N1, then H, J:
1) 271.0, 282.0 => 1.0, 0.013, 0.005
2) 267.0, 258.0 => -1.1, 0.058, 0.165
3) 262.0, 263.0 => 0.1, 0.084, 0.073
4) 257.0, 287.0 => 3.0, 0.138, 0.009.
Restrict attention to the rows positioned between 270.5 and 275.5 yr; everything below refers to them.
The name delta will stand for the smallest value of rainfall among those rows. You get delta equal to 1.396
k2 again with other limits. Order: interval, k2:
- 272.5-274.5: -1.57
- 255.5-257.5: -1.30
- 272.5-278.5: -1.63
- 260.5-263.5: -1.35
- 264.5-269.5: -1.46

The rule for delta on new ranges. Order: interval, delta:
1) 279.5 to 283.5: 1.268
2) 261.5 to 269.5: 1.489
